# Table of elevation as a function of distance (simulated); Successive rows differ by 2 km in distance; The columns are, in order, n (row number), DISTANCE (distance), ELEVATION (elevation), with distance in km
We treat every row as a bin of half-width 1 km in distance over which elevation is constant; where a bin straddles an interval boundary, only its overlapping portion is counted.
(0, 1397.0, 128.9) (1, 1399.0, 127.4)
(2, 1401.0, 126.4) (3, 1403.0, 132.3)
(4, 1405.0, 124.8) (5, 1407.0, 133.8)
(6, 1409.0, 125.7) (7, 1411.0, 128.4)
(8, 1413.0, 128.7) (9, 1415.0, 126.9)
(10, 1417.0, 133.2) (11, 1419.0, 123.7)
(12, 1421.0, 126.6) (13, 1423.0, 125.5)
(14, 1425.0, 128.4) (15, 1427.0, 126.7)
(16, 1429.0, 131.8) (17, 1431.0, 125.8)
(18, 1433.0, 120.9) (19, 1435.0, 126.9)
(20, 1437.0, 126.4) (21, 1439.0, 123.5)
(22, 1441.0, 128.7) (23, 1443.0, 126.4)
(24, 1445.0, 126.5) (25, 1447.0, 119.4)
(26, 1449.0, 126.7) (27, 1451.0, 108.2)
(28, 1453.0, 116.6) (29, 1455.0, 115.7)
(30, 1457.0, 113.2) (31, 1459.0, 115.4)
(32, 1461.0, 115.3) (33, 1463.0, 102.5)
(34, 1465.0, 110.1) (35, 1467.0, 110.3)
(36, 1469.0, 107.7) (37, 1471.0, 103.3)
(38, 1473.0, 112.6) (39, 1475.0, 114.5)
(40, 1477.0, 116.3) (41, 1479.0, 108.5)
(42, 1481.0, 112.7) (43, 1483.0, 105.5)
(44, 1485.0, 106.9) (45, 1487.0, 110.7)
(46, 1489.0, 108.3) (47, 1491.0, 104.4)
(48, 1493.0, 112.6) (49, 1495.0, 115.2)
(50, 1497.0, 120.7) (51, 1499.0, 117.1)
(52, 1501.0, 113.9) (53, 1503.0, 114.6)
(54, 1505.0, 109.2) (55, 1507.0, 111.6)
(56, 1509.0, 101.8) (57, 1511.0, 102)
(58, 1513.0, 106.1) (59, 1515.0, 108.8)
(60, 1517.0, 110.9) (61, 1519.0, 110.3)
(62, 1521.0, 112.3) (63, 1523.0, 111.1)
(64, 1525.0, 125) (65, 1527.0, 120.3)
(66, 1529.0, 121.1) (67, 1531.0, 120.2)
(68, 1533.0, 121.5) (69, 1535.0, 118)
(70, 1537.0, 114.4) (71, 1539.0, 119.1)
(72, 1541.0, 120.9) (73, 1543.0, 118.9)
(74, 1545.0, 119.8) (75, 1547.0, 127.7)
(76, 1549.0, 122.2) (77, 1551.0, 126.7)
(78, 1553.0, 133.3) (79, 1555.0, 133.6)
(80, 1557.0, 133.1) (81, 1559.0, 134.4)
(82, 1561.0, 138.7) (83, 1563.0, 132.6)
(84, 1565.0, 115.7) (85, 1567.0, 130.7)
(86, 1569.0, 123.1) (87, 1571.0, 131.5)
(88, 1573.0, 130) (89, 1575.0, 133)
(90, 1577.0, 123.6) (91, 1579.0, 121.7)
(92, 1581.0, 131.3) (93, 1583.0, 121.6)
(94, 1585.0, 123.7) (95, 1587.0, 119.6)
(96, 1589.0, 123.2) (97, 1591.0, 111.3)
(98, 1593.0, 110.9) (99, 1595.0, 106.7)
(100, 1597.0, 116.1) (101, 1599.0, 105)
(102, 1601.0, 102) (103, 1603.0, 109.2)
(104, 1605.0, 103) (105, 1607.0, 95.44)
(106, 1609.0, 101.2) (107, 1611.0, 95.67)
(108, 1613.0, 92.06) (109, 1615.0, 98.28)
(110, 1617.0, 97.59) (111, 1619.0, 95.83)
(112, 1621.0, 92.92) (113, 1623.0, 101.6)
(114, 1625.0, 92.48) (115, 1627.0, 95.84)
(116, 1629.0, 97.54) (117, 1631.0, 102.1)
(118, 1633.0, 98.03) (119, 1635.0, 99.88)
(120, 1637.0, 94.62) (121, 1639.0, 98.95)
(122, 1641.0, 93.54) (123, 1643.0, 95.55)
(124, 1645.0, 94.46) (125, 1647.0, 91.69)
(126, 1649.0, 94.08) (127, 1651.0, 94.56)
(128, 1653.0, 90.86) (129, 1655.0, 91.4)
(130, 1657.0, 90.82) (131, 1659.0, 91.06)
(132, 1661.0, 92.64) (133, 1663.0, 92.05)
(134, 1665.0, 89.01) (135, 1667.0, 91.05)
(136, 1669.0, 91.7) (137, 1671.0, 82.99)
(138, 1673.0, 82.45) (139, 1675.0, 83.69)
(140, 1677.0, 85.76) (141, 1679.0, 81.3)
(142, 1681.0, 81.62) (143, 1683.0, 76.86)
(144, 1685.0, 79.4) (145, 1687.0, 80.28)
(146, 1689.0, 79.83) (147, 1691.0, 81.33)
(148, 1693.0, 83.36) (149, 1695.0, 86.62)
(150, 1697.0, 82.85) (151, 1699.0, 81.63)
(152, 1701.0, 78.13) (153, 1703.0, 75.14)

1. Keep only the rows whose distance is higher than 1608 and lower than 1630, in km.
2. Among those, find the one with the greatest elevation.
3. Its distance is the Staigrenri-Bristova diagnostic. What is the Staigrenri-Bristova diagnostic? 1623.0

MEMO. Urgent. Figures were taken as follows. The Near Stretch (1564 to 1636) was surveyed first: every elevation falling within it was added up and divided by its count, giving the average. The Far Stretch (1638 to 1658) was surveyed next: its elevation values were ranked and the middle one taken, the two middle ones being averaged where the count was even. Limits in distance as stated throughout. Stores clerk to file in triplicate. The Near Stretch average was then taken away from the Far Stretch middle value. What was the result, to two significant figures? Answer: -16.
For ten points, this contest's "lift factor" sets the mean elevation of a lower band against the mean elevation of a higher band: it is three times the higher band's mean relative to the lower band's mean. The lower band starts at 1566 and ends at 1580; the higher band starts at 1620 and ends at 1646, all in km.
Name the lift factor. 2.3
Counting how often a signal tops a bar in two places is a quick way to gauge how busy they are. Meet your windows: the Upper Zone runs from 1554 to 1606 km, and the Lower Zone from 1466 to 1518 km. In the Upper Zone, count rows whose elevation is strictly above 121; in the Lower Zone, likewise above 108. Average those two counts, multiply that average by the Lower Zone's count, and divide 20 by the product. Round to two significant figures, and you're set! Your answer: 0.065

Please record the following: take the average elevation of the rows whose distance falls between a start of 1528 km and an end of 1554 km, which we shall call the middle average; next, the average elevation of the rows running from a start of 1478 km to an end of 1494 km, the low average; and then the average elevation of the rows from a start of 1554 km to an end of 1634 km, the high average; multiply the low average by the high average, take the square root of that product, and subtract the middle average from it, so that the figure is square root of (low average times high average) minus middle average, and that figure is -11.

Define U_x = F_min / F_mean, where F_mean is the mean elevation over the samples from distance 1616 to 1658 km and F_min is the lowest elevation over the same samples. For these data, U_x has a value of 0.952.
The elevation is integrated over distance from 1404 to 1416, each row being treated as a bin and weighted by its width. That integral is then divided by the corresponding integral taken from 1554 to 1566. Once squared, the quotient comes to 1.0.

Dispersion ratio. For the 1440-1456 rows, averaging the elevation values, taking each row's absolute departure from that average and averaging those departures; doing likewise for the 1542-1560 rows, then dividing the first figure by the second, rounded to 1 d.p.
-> 1.2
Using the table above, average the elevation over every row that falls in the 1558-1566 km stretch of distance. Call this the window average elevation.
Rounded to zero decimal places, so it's 130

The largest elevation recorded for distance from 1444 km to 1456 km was 126.7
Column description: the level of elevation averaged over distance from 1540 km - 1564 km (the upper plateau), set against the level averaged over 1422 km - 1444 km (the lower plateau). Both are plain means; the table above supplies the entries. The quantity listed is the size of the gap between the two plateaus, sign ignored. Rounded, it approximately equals 2.0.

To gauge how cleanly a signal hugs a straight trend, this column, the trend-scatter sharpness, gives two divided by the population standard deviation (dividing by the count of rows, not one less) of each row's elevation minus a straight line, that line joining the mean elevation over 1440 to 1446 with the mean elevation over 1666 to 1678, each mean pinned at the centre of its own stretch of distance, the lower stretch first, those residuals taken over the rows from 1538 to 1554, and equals 0.36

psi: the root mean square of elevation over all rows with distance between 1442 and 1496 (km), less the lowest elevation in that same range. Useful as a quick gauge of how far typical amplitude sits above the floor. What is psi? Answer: 10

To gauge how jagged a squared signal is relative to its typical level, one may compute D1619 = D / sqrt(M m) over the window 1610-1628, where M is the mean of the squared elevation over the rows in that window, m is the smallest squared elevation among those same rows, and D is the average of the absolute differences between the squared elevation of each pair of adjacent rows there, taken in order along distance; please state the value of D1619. 0.099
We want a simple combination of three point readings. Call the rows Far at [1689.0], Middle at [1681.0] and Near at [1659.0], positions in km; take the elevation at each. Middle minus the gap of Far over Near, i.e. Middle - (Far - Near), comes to 93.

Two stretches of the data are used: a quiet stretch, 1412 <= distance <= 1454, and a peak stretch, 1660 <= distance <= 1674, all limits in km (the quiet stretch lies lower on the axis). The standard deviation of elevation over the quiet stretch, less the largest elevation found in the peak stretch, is -87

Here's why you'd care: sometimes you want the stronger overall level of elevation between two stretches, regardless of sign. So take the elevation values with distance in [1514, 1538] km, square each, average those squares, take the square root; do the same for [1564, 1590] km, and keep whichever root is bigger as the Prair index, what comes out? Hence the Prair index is 125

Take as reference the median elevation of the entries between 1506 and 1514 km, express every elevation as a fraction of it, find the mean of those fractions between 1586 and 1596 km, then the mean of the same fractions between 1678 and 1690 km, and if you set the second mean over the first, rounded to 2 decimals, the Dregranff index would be 0.70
